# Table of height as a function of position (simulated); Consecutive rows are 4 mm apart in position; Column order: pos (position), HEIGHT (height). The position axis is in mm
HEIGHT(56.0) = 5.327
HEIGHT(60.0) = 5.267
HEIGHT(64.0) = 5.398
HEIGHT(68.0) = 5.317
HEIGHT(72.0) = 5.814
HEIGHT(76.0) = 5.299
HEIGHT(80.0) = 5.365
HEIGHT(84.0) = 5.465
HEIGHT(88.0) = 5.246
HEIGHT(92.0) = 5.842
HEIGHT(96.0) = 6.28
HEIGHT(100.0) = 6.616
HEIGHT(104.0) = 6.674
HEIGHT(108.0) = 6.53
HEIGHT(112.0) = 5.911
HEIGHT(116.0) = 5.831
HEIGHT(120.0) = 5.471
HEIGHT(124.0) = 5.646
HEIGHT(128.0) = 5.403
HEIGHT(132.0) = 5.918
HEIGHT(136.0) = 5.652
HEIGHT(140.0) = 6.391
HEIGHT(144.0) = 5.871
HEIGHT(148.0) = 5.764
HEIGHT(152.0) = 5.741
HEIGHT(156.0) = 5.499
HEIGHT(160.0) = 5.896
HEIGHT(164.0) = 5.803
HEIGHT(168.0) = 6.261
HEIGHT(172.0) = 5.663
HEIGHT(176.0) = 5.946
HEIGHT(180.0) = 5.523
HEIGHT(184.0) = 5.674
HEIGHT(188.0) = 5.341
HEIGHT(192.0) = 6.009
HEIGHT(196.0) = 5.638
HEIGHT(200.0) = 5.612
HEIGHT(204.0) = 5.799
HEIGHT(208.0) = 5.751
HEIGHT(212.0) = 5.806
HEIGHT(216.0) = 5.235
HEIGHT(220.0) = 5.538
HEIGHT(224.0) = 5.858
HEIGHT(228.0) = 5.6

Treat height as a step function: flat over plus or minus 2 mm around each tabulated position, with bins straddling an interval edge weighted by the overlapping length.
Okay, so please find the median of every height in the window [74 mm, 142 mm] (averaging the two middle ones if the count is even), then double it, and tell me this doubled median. 11.7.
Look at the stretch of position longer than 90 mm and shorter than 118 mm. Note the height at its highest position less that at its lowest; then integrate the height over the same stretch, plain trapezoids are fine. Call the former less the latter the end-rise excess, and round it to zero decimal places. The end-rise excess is -175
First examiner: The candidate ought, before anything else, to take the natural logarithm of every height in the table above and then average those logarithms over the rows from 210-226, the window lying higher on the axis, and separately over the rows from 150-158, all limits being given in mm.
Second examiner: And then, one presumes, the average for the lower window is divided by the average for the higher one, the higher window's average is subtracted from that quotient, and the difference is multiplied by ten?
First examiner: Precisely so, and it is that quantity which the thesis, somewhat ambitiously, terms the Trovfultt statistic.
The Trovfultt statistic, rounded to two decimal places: -7.22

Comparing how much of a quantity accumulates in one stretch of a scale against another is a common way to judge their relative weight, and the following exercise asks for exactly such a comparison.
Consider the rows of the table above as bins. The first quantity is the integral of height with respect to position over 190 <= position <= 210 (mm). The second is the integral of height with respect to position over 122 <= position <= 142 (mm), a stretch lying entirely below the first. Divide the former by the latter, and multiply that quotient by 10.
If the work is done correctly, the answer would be 9.9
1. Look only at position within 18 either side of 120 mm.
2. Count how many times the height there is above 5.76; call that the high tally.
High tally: 5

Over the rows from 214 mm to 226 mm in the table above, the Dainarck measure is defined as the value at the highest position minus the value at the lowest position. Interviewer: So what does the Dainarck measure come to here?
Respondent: 0.6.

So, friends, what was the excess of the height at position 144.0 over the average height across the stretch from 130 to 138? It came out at 0.1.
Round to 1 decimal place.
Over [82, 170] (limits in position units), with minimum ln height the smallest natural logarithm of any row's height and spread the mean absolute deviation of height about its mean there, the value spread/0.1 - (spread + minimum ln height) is 1.1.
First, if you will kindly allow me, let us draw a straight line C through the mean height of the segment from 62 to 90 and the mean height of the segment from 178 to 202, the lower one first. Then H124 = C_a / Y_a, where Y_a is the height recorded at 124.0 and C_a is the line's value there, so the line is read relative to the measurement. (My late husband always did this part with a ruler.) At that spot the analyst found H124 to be 0.98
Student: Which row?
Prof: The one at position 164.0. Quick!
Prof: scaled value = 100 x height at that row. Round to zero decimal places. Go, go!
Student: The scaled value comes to 580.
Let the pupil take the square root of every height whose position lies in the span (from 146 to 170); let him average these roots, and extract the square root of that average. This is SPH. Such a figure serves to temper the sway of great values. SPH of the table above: 1.55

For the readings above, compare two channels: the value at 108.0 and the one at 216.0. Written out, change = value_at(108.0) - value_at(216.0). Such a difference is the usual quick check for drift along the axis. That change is 1.3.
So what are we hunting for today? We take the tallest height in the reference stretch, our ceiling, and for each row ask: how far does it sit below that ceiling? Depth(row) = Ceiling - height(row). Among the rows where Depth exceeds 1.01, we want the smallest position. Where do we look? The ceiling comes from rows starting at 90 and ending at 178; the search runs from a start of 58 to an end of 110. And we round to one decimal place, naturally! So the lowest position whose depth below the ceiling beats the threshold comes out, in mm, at 60.0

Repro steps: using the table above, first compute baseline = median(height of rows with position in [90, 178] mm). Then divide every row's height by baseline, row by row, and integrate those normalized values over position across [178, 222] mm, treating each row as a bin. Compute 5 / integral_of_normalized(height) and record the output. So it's 0.118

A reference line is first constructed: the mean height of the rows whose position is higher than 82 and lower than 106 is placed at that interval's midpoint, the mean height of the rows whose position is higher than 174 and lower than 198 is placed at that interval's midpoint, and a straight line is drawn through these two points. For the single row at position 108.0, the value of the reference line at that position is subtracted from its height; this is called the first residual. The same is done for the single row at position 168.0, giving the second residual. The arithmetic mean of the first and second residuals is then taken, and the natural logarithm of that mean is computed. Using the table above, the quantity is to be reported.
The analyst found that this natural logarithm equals -0.6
